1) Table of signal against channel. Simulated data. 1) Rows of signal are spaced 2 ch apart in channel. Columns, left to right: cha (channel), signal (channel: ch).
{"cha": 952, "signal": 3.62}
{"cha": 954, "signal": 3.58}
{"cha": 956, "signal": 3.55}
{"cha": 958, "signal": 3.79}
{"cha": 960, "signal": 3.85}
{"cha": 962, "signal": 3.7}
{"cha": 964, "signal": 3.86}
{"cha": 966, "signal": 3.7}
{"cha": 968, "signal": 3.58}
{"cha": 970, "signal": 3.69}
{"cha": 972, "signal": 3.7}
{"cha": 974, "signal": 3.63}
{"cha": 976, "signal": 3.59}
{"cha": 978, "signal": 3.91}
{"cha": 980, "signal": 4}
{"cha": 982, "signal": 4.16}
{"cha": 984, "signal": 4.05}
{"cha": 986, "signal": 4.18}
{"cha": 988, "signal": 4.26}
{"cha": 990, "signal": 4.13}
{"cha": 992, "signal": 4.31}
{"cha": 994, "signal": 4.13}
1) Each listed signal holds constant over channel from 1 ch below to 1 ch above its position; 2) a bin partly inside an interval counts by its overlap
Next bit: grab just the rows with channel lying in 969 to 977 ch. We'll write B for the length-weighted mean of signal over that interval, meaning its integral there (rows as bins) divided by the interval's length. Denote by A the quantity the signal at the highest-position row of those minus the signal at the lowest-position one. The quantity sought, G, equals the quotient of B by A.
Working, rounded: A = -0.1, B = 3.7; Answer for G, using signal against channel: -37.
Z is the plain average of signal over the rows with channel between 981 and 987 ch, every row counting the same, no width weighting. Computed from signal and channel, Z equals 4.13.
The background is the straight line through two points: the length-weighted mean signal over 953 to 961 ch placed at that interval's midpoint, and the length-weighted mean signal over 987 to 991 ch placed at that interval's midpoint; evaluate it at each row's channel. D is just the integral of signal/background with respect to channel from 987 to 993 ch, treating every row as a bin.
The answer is 6 ch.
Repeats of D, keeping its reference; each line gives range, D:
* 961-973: 12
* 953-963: 10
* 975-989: 14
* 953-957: 4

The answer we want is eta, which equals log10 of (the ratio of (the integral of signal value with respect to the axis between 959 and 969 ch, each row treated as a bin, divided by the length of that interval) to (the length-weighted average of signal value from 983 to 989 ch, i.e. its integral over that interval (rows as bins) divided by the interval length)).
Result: -0.047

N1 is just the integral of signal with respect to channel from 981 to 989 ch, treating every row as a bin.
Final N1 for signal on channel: 33.3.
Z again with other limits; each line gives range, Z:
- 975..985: 3.94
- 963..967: 3.78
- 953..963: 3.69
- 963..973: 3.71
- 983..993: 4.19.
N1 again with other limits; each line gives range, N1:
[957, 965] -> 30.4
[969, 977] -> 29.2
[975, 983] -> 31.3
